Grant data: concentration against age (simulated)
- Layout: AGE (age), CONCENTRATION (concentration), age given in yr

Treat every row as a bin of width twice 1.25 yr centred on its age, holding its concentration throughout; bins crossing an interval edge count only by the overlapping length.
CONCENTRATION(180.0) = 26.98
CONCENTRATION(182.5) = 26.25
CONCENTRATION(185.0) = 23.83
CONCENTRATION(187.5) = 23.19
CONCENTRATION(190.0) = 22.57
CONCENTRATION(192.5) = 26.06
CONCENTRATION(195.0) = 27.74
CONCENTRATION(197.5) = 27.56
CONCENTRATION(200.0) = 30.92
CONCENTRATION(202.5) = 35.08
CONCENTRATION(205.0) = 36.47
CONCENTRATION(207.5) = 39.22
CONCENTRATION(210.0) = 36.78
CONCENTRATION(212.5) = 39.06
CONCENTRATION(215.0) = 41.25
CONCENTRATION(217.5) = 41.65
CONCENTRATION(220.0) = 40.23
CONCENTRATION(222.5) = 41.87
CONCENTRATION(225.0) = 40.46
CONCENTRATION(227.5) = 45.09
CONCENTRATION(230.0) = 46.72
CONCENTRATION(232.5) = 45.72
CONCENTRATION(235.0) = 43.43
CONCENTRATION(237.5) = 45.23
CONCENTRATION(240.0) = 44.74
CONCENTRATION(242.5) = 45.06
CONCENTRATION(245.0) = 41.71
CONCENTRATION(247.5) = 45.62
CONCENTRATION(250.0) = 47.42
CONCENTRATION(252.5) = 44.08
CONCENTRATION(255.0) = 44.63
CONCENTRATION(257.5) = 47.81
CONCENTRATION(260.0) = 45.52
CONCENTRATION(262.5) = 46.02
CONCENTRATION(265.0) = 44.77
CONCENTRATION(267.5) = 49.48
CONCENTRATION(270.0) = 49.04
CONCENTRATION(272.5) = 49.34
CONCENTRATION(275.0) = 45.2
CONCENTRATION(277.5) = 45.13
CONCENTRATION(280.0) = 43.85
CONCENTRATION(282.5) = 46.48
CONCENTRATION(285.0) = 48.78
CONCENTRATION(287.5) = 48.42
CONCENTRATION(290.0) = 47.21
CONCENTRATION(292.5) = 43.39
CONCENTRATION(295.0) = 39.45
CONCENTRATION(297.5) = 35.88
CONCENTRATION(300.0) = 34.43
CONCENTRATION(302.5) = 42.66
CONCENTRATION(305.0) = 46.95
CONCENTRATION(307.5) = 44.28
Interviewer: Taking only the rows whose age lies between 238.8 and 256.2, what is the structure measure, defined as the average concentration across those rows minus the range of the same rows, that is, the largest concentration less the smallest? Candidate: 39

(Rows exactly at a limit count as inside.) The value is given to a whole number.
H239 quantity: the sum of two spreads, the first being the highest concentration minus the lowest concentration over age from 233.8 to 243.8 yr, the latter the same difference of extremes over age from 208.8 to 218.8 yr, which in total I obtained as 7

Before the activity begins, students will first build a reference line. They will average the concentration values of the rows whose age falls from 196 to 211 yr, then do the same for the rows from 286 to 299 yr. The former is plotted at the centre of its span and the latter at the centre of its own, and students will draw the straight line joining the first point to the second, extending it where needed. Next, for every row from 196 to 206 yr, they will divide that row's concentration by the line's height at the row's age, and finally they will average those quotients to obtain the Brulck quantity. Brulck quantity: 0.95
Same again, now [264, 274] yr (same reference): 1.19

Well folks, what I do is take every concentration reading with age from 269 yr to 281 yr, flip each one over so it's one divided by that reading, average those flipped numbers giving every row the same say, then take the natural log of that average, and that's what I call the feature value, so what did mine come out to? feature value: -3.84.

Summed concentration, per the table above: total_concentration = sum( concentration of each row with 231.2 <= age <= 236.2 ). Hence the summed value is 89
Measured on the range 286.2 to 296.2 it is 178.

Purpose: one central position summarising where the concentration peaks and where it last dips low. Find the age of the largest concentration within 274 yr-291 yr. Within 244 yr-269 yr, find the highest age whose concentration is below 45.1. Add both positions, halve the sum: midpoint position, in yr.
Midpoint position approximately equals 275.0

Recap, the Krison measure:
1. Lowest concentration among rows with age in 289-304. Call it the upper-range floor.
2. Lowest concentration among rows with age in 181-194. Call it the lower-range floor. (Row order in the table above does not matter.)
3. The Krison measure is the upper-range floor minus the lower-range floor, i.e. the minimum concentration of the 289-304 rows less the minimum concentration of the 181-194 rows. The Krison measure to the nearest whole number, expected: 12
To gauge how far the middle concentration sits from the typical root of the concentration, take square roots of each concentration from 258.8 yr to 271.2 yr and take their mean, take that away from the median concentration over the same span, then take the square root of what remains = 6.26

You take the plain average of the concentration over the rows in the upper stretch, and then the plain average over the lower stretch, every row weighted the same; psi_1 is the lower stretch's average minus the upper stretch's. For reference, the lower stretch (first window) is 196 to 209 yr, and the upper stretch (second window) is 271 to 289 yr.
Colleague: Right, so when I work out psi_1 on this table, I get -13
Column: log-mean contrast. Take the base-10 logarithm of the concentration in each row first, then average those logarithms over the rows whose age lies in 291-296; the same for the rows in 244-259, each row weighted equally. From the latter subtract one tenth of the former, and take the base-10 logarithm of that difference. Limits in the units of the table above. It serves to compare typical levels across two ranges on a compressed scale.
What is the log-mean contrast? 0.174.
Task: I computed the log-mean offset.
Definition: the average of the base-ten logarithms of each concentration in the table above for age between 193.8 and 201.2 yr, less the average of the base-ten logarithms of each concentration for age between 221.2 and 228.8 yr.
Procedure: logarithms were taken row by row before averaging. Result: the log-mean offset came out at -0.17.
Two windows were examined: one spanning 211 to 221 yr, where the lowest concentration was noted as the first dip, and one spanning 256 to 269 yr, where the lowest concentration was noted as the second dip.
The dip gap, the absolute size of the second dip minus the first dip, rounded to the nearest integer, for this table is 6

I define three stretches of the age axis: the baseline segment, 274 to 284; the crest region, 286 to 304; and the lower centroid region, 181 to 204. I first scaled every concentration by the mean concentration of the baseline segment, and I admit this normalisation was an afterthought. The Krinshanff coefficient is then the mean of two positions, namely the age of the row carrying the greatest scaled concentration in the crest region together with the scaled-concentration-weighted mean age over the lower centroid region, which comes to 240.4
